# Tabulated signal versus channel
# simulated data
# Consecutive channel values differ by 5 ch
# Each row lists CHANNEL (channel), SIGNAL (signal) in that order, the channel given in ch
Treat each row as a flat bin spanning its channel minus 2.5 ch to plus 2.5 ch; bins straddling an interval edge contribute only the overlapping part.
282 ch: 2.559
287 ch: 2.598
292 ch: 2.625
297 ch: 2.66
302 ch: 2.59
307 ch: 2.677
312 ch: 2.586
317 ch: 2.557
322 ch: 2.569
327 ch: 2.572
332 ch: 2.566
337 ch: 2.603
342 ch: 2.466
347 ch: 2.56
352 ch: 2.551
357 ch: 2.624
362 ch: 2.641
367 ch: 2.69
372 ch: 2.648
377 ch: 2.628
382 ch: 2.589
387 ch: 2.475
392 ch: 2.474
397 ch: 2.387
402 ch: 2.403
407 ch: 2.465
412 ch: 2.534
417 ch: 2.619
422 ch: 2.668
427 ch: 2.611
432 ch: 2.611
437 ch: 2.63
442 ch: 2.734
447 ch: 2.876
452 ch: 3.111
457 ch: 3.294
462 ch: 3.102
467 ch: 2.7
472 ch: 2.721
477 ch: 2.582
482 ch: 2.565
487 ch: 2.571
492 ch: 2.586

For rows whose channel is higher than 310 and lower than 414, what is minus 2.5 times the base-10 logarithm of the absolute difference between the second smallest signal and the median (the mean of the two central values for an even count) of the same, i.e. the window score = 1.97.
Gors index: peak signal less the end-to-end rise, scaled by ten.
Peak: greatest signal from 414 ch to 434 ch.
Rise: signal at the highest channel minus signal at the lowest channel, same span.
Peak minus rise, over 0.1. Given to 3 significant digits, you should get 26.8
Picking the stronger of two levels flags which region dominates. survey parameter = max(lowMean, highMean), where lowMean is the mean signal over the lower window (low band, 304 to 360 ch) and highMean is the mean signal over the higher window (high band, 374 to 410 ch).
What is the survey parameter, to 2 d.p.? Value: 2.58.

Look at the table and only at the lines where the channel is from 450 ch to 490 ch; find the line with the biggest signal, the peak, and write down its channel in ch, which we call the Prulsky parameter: 457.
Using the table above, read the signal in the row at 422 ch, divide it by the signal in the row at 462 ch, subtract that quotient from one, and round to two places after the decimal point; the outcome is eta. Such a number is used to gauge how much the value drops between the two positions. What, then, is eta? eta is 0.14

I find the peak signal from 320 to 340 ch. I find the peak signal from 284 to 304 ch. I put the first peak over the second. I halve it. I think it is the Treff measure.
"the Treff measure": 0.49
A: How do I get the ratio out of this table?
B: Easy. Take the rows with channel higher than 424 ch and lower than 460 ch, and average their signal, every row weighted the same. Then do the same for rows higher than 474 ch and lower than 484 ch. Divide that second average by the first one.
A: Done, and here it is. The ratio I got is 0.91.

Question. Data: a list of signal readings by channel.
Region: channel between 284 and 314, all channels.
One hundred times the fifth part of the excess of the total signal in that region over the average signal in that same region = 262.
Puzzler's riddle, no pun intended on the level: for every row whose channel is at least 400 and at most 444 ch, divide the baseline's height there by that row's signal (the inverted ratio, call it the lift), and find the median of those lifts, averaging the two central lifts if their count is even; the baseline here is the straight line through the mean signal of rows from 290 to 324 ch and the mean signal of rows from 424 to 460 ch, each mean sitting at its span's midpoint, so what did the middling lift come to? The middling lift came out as 1.08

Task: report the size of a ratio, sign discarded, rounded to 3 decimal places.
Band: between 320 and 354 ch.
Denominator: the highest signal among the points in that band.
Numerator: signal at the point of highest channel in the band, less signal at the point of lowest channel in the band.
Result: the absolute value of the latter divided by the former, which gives 0.007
